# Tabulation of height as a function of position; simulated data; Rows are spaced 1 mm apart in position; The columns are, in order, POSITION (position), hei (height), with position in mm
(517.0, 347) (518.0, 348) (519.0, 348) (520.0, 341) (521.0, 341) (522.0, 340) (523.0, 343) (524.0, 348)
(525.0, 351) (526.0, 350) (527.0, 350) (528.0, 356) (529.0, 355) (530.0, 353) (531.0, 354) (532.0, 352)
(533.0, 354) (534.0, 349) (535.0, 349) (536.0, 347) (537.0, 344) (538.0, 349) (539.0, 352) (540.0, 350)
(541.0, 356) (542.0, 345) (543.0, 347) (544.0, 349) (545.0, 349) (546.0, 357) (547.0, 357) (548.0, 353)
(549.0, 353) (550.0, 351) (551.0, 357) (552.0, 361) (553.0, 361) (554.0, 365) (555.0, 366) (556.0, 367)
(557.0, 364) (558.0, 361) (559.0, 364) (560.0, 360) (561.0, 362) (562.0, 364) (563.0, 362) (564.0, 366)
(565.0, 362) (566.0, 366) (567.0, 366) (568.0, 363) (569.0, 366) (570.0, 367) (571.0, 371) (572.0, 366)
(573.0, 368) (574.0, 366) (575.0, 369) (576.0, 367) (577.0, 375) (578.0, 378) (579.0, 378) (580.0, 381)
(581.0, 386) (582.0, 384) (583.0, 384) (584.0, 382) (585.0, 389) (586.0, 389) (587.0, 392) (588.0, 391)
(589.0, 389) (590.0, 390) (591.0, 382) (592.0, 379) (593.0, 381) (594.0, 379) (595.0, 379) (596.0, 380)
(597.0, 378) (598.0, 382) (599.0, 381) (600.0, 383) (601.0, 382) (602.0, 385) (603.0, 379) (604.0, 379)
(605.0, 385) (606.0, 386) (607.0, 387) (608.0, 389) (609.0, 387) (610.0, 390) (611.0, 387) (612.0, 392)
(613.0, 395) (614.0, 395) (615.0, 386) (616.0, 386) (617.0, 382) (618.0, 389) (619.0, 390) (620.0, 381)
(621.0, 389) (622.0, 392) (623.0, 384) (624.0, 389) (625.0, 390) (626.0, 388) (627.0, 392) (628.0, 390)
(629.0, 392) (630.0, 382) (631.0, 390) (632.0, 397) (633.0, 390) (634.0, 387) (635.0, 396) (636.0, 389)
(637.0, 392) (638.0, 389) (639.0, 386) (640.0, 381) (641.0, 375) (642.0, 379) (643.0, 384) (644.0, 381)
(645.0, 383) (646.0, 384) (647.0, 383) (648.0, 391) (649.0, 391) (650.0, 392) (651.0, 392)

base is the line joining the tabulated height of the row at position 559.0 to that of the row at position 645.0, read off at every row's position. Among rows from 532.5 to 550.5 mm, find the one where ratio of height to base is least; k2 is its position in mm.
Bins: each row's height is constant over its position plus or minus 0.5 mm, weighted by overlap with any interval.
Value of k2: 542.0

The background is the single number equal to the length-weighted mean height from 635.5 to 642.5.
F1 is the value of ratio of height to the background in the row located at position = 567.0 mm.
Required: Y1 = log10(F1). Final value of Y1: -0.021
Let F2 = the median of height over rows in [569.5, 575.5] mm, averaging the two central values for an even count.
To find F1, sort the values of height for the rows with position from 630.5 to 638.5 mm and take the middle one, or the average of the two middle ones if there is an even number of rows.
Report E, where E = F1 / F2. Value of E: 1.06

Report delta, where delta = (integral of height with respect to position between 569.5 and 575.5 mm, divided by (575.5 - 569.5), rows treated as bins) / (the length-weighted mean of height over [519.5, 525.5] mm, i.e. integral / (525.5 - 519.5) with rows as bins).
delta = 1.07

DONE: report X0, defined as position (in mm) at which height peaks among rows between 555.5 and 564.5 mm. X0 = 556.0 mm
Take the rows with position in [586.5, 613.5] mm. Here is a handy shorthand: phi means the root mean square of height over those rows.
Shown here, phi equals 385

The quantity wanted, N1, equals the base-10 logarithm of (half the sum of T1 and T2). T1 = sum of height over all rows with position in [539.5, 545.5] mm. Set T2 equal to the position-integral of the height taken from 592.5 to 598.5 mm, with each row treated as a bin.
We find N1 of 3.34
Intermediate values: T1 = 2096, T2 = 2279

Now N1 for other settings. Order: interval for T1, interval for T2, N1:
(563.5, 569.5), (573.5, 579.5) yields 3.34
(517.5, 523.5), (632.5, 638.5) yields 3.34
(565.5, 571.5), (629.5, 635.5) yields 3.36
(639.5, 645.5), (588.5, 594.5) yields 3.36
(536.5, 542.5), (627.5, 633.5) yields 3.35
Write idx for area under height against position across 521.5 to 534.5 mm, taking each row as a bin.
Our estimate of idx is 4555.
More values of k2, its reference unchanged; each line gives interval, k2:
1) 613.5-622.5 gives 620.0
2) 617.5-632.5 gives 630.0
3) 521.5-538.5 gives 522.0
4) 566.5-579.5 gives 568.0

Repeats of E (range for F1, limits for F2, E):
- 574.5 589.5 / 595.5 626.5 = 0.99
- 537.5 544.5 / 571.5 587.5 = 0.92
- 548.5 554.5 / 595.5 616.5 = 0.93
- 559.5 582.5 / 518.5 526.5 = 1.06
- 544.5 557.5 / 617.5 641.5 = 0.92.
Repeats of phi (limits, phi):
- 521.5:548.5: 350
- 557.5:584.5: 370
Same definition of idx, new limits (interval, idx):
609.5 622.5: 5054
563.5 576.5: 4763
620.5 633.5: 5065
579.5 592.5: 5018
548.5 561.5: 4692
